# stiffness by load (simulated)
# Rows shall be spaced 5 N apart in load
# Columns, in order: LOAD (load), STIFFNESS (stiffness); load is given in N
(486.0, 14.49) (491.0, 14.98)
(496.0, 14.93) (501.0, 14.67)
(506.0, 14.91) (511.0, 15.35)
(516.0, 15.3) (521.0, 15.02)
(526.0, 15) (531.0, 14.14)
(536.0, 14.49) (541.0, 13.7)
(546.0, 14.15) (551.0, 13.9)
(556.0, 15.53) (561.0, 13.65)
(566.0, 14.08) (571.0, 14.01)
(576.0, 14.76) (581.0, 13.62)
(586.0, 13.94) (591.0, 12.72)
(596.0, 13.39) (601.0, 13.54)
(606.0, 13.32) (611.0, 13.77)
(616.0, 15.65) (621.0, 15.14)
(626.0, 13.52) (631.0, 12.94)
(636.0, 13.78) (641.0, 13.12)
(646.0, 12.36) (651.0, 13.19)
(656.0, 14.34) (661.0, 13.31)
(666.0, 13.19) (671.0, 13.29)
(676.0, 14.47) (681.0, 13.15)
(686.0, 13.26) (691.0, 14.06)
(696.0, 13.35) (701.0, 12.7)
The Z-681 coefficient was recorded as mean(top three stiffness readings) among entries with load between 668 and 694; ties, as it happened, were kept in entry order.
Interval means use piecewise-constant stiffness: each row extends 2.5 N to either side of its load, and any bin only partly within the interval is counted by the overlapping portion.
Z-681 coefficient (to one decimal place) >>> 13.9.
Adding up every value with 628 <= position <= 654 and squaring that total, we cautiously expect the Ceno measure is 4276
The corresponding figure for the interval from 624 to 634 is 700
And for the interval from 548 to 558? 866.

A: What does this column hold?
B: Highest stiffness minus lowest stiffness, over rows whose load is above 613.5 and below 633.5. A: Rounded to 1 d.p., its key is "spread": 2.7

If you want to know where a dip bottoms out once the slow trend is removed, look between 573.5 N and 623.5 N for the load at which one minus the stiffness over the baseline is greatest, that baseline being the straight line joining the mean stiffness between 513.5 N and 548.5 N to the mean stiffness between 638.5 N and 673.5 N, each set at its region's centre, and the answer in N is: 591.0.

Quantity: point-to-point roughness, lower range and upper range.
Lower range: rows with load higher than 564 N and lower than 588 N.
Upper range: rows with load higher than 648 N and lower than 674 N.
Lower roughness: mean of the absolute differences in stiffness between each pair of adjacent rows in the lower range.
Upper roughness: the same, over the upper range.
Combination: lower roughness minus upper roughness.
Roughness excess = 0.0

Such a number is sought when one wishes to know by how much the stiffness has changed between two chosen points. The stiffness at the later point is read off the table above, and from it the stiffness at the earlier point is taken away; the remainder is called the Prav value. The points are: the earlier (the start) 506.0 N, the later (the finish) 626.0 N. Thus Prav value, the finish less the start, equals -1.4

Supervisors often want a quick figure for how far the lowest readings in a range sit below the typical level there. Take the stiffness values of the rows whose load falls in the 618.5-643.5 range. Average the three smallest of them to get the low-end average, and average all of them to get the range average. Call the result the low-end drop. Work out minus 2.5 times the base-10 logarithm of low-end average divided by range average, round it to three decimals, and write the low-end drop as 0.041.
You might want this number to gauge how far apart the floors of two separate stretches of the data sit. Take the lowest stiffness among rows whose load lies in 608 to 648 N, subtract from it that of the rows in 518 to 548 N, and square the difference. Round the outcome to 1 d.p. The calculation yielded 1.8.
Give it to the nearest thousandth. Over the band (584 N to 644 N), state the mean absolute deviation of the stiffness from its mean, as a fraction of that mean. 0.044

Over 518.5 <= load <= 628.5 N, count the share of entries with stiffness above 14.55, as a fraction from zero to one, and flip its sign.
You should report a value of -0.3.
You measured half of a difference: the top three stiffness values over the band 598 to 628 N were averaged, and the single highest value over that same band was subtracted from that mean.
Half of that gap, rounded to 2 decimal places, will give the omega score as -0.40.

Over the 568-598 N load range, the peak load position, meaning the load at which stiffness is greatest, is 576.0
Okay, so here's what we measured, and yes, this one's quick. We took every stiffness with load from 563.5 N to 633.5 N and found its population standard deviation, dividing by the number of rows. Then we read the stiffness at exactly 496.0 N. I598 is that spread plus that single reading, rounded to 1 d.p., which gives 15.7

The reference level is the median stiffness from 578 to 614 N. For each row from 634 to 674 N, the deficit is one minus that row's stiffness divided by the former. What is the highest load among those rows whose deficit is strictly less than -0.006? 656.0 N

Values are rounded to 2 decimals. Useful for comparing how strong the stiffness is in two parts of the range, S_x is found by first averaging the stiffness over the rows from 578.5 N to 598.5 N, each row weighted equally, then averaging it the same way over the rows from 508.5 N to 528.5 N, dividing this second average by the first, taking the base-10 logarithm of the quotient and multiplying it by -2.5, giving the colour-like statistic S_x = -0.13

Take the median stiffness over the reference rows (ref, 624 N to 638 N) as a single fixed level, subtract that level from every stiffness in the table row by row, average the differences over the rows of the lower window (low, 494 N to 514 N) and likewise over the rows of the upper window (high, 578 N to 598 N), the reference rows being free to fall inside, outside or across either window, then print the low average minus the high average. 1.5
